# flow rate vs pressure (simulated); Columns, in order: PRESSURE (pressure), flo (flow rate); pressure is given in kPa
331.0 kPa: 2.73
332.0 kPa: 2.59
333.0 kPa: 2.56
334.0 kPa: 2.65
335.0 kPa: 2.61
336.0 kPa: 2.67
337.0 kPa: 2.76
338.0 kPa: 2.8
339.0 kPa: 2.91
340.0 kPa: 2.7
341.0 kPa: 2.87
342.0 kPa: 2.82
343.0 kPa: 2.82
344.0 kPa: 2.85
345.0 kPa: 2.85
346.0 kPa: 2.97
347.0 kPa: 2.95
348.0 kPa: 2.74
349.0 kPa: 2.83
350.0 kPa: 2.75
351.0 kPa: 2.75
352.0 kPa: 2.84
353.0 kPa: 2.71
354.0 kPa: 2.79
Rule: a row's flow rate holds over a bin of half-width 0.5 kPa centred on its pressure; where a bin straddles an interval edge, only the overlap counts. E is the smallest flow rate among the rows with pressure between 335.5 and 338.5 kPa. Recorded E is 2.67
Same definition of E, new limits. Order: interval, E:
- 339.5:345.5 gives 2.7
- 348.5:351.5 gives 2.75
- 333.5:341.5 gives 2.61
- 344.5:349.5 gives 2.74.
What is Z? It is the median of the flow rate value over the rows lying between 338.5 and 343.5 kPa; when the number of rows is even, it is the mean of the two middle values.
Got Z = 2.820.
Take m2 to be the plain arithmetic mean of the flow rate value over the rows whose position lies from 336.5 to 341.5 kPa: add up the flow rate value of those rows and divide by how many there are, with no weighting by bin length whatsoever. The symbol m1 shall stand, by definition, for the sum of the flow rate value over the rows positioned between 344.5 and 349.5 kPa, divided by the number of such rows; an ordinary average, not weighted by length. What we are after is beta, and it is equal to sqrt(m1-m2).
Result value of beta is 0.24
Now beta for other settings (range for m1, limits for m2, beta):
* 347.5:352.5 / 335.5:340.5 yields 0.12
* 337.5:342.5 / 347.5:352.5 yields 0.19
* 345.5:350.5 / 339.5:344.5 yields 0.19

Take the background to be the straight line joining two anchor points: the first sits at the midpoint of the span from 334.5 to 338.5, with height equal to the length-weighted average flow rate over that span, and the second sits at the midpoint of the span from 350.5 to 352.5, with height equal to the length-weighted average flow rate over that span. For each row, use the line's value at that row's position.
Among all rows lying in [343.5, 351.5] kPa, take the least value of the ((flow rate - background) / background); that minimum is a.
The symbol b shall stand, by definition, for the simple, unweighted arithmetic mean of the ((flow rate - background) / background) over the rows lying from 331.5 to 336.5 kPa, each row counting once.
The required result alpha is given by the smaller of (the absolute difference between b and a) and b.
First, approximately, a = -0.015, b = -0.030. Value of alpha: -0.030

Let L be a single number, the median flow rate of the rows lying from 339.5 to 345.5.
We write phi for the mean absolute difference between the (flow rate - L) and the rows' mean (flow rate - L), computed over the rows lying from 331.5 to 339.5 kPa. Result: 0.10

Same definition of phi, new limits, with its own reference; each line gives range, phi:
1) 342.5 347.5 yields 0.06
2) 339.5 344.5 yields 0.04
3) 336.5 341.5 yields 0.07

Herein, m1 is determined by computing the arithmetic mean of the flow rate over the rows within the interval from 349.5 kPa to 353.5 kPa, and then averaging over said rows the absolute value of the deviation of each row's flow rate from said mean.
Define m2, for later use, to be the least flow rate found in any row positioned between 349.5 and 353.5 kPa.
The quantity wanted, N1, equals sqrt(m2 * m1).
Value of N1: 0.32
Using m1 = 0.039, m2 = 2.71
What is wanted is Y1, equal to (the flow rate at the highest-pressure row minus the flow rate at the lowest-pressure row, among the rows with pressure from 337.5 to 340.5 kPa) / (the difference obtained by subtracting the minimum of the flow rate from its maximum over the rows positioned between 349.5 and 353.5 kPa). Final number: -0.8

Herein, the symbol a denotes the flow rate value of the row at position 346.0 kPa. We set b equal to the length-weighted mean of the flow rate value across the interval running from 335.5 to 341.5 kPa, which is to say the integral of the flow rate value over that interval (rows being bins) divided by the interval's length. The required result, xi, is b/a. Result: 0.94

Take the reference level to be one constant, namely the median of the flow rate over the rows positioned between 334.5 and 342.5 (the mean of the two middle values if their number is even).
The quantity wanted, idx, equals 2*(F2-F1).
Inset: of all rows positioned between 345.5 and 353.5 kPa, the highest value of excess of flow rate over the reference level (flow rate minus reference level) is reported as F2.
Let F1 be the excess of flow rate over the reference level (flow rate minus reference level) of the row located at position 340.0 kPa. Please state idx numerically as 0.54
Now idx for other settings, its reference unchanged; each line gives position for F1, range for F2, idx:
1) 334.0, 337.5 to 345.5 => 0.52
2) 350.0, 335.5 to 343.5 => 0.32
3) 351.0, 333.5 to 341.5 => 0.32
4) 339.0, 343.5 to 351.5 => 0.12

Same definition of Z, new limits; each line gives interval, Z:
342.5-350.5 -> 2.840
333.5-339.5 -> 2.715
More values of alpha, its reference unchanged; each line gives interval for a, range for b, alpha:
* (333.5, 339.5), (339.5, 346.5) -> 0.034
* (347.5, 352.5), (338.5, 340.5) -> 0.029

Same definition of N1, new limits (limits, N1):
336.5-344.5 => 0.36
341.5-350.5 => 0.39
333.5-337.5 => 0.34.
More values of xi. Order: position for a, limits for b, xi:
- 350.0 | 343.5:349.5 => 1.04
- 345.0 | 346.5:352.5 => 0.99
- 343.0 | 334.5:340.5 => 0.97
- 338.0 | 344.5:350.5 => 1.02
